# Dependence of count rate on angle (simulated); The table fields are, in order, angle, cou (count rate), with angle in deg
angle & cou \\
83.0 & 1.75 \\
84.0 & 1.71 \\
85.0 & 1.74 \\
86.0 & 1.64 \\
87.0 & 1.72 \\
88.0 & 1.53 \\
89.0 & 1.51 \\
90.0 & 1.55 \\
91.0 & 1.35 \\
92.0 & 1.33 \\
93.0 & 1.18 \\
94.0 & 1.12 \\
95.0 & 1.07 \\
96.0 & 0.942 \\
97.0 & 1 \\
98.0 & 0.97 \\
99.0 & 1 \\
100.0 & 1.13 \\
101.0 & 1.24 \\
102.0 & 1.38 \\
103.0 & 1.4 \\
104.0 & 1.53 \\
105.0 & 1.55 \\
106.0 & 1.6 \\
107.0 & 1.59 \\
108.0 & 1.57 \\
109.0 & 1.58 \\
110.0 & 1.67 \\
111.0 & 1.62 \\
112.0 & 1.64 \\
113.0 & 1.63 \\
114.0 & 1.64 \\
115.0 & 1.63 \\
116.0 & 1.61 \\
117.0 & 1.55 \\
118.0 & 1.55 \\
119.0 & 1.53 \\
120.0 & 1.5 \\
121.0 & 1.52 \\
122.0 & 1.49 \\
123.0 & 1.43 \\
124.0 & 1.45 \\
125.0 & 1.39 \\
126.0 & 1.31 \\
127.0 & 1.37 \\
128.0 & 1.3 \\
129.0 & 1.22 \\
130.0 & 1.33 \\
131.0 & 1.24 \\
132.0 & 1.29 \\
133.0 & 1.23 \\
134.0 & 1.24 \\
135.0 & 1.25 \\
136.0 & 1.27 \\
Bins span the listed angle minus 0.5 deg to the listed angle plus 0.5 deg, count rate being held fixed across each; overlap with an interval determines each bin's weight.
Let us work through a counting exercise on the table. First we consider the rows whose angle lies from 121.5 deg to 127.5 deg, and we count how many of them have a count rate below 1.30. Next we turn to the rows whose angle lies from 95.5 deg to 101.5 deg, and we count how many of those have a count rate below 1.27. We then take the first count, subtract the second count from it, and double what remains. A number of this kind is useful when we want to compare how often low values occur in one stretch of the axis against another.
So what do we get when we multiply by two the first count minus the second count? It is -12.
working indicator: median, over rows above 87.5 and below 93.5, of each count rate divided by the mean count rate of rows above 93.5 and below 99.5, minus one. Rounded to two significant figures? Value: 0.41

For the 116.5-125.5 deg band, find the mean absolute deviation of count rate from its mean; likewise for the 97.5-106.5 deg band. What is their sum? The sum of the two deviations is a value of 0.25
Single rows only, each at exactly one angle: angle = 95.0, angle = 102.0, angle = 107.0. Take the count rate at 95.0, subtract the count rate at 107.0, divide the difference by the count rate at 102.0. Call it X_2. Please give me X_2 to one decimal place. -0.4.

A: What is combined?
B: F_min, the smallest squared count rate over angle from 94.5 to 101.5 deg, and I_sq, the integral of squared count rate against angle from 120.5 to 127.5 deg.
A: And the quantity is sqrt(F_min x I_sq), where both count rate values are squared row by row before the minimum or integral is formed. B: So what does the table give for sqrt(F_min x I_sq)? 3.6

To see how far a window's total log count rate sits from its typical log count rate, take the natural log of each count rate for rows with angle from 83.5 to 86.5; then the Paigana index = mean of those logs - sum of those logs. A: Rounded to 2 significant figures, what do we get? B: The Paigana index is -1.1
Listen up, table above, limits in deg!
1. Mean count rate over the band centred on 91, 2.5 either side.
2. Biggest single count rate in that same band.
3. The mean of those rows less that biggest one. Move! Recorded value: -0.17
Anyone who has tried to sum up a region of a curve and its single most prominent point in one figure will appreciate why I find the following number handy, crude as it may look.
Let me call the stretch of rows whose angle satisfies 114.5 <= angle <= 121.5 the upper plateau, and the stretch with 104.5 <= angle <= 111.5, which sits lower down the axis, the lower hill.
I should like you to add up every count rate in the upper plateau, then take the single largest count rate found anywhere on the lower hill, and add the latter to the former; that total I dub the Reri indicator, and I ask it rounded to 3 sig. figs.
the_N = 12.6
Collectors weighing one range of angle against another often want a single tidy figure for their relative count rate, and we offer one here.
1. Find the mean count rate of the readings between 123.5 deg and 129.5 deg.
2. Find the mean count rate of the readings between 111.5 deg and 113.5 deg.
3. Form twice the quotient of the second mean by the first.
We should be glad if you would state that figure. 2.44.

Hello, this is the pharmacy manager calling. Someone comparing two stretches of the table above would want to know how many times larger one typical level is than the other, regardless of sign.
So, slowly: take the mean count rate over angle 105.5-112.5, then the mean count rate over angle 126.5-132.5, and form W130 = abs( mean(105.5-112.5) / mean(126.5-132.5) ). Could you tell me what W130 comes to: 1.25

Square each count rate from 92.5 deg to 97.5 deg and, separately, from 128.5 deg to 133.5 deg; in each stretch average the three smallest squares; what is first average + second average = 2.5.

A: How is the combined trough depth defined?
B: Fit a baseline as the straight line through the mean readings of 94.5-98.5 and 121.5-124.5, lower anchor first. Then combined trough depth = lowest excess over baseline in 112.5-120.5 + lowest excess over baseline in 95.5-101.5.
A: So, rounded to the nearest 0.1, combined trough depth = 0.0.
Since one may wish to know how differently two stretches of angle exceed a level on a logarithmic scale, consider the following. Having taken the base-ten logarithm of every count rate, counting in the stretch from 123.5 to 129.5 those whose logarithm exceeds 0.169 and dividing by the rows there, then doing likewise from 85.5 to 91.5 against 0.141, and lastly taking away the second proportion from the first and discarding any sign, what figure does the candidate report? 0.83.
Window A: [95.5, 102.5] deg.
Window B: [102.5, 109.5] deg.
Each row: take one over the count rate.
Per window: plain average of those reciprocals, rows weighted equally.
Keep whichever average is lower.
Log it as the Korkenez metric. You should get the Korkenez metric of 0.65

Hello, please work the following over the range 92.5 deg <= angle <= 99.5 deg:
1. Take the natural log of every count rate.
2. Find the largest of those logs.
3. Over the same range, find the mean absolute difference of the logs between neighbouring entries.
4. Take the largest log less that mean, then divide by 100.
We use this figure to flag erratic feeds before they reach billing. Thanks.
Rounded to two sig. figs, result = 0.0011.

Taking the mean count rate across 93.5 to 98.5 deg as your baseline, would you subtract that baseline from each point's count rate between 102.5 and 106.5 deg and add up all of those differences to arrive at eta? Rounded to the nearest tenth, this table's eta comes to 2.0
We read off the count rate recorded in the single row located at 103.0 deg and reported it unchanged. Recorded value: 1.4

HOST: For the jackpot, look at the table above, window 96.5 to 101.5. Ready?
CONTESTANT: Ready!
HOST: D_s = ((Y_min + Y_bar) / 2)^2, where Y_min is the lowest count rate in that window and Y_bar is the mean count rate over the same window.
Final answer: 1.04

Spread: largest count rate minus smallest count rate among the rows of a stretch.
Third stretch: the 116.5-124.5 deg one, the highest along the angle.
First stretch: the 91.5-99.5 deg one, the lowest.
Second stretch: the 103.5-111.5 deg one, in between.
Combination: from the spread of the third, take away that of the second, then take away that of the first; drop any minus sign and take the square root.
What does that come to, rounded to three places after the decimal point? 0.639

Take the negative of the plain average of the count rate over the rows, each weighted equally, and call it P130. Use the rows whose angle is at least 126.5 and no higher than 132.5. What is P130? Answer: -1.3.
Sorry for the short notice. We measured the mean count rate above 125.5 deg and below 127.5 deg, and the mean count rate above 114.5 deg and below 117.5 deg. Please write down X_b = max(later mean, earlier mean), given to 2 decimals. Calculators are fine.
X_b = 1.60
